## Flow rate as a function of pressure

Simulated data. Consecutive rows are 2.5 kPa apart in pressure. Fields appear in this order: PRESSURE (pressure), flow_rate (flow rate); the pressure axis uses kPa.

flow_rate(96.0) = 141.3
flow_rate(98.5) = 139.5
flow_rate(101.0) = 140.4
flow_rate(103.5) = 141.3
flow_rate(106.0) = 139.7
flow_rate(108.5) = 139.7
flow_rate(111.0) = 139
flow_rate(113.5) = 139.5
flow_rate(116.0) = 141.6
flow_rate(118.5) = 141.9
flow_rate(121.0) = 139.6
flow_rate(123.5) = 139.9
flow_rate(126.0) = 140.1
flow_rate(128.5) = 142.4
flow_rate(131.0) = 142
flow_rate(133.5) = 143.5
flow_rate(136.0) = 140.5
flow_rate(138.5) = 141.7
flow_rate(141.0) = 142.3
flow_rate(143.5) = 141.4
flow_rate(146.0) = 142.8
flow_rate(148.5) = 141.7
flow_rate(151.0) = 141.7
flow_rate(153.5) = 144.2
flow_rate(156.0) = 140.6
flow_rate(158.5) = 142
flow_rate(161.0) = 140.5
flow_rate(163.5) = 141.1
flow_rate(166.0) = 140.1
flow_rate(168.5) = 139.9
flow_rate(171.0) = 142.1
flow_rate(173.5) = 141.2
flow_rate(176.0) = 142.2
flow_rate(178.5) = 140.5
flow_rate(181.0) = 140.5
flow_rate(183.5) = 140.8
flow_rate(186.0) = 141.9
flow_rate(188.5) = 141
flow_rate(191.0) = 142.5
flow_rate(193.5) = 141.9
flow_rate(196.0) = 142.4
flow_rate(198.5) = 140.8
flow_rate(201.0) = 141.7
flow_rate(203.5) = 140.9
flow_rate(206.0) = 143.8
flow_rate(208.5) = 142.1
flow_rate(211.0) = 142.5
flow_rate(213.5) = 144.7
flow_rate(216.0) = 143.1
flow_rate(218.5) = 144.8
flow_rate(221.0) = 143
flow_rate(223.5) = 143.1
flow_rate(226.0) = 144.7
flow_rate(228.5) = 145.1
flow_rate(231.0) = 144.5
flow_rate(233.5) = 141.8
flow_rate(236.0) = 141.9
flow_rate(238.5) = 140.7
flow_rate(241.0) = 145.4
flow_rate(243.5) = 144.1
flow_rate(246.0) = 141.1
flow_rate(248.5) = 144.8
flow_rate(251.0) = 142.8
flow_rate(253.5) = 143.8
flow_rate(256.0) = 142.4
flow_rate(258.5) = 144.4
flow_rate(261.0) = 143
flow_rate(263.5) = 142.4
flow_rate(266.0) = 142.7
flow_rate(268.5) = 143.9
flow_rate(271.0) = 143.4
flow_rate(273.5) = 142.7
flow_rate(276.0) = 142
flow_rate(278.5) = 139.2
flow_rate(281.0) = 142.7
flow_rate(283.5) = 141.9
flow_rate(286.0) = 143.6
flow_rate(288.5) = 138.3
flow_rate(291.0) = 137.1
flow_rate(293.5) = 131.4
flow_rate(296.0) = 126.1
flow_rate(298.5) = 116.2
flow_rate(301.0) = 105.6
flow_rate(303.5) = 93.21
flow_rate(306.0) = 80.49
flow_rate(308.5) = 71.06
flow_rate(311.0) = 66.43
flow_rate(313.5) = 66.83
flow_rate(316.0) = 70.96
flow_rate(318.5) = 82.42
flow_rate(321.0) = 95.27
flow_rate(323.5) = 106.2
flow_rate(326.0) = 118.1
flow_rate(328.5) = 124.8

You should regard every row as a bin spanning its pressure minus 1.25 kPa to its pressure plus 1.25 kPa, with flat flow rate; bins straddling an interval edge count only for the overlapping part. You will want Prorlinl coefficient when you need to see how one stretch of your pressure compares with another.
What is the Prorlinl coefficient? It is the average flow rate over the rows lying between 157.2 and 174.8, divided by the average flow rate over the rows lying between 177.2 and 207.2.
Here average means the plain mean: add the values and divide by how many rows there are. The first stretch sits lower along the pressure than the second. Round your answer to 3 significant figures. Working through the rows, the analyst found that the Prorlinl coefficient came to 0.996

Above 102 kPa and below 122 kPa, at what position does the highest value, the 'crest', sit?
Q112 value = 118.5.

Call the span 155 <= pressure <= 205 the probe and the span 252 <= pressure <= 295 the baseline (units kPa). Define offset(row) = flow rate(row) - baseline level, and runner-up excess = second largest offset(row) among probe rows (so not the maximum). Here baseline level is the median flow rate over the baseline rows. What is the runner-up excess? -0.3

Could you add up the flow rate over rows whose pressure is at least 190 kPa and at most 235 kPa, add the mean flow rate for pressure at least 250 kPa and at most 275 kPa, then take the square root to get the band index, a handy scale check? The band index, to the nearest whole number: 52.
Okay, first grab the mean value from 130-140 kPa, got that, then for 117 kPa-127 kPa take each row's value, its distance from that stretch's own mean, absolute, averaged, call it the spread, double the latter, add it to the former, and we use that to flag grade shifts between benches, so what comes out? 143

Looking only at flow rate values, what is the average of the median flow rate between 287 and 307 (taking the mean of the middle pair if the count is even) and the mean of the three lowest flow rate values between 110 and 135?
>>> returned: 130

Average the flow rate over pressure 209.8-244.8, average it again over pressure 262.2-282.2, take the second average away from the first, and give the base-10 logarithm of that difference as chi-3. 0.1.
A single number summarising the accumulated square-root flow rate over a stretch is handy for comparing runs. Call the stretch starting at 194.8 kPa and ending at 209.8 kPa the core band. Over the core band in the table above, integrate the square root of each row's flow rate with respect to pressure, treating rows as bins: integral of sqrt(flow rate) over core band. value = 179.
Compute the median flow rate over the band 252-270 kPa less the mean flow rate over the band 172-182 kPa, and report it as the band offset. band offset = 1.9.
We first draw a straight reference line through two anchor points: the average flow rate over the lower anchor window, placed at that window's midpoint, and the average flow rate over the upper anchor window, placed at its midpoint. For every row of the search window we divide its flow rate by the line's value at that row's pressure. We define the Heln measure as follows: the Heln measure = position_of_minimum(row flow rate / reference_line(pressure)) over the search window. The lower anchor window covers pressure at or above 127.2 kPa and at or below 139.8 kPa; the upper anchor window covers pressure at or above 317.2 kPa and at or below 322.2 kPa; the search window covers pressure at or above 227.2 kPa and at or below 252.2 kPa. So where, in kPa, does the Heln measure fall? 233.5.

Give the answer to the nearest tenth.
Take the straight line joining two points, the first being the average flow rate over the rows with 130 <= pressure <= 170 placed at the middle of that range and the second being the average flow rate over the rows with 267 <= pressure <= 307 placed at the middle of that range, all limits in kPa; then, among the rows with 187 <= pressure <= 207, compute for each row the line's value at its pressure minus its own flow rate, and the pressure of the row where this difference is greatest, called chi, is 188.5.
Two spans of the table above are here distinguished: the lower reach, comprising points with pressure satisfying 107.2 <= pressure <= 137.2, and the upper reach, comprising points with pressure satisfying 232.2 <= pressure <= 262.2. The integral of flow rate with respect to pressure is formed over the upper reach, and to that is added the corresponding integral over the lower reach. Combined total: 8515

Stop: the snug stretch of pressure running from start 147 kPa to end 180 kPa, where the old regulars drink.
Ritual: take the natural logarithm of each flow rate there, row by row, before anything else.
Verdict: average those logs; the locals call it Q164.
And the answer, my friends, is 4.95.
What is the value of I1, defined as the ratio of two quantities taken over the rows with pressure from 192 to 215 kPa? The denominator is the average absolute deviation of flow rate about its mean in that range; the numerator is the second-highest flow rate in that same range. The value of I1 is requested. 156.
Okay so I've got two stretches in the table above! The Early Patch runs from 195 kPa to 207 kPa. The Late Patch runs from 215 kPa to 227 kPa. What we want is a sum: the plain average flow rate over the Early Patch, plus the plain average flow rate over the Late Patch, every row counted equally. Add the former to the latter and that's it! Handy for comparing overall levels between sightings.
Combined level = 286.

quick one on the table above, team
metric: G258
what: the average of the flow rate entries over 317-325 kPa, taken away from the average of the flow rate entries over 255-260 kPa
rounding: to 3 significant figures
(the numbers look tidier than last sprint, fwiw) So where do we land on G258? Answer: 48.8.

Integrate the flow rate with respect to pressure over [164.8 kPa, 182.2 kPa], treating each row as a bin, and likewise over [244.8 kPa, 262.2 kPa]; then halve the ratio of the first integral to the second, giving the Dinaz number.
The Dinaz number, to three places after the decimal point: 0.492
